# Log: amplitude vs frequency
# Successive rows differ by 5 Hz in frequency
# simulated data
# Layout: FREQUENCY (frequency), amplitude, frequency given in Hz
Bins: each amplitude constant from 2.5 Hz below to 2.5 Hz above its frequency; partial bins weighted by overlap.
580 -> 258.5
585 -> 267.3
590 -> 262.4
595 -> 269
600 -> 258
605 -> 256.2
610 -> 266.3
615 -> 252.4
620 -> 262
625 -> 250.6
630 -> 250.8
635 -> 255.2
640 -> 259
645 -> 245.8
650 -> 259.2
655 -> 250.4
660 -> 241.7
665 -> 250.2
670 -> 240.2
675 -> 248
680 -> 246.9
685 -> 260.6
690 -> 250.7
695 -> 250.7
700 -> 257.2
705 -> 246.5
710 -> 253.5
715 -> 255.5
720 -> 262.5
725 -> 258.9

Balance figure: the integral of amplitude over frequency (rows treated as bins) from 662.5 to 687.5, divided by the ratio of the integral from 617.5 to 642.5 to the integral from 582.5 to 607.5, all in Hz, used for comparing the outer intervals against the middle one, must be 6402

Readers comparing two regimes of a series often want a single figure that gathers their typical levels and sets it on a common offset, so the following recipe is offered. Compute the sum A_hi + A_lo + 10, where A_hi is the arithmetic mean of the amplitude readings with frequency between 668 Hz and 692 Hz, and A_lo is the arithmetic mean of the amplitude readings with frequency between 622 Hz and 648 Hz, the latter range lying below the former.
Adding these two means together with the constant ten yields 512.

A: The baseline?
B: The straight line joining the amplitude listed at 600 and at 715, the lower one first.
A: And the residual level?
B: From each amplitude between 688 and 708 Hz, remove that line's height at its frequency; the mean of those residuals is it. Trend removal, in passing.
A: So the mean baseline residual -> -5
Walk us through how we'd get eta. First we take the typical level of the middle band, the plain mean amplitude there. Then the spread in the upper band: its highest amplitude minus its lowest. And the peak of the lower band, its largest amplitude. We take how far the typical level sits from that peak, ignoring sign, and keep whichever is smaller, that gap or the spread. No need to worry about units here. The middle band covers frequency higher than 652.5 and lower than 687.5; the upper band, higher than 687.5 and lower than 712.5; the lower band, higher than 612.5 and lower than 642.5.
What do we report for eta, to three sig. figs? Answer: 10.7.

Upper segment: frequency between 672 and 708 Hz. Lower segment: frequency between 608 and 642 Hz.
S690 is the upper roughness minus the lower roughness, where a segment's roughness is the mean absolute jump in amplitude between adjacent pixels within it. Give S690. -0.23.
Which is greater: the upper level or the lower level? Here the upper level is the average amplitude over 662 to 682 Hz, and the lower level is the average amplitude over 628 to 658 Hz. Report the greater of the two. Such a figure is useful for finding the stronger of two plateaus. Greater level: 253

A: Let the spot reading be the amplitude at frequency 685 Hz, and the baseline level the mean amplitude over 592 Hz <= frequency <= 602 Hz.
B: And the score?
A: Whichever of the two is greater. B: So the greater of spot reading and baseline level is 264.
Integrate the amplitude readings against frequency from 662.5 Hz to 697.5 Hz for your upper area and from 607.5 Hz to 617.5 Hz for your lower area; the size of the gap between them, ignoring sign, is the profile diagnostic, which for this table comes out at 6143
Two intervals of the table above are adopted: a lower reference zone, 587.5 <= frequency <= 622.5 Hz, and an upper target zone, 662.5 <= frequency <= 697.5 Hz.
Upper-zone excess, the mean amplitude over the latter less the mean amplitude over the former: -11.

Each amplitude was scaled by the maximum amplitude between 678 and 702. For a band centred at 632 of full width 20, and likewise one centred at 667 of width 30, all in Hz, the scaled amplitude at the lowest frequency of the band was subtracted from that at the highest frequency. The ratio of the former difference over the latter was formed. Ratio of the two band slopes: -2.4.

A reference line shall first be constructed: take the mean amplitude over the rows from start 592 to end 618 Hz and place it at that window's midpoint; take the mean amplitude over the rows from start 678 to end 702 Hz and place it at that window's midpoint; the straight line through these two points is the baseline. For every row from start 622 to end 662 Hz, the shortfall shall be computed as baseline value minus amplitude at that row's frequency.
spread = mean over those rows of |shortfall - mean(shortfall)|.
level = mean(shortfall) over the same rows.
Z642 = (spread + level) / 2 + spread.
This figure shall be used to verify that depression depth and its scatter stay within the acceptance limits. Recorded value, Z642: 9.7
